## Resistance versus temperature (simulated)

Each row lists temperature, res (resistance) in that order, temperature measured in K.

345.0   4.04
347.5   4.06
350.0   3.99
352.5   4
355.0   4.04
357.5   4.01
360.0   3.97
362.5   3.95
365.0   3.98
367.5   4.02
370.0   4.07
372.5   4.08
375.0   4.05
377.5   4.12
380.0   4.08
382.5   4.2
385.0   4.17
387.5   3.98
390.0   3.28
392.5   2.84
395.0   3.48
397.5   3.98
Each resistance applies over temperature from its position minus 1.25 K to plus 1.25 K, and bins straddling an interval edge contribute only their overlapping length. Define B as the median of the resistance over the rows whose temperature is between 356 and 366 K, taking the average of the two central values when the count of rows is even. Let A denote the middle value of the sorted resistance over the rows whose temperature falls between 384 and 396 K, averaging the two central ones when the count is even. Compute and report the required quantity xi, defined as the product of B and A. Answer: 13.8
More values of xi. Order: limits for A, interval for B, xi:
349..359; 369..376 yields 16.3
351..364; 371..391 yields 16.3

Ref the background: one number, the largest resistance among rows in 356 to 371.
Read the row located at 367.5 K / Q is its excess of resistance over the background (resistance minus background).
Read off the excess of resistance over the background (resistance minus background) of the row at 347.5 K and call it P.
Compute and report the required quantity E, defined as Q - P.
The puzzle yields -0.04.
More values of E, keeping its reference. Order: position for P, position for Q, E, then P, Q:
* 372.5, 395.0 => -0.60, 0.01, -0.59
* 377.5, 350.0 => -0.13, 0.05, -0.08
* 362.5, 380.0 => 0.13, -0.12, 0.01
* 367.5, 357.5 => -0.01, -0.05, -0.06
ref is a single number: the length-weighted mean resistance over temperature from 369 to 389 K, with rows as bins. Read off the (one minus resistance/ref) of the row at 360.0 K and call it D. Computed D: 0.028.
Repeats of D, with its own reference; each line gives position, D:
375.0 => 0.008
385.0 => -0.021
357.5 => 0.018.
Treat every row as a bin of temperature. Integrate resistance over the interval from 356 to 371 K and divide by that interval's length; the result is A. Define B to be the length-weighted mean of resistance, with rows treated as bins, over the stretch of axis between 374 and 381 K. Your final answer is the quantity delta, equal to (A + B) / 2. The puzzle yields 4.04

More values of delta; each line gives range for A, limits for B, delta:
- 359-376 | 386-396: 3.71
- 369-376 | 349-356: 4.04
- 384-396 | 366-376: 3.80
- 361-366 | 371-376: 4.02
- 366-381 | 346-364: 4.04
